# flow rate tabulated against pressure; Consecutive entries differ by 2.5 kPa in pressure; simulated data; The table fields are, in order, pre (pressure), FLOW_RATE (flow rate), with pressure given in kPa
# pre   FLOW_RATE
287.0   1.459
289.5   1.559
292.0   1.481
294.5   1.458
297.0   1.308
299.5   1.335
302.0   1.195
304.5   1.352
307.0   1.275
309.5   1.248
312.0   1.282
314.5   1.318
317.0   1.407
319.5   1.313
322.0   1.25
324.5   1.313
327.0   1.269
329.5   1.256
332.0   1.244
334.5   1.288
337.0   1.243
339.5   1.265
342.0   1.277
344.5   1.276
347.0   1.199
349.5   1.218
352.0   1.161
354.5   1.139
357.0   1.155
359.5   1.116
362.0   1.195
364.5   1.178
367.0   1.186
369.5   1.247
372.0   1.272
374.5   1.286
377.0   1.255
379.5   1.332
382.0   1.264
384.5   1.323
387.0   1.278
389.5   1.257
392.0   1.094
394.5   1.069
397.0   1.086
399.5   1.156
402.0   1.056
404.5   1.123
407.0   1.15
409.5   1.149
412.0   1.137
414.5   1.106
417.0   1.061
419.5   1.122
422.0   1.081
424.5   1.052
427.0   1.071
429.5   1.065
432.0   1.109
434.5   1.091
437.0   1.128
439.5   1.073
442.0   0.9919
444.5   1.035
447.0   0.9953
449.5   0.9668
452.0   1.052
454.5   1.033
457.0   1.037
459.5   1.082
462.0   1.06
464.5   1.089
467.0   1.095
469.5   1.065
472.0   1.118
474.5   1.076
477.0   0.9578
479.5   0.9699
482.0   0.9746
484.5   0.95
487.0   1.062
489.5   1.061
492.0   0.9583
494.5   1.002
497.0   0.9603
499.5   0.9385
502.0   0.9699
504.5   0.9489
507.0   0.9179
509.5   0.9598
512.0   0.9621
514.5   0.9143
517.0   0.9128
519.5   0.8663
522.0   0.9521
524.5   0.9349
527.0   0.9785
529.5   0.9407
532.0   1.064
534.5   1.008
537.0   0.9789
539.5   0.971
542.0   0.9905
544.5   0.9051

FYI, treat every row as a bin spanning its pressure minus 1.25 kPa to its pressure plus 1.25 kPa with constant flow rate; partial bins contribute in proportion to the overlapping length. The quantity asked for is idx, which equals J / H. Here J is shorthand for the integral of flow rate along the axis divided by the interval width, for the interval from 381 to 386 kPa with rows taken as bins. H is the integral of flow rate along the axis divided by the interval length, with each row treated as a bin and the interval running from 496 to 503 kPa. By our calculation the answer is 1.35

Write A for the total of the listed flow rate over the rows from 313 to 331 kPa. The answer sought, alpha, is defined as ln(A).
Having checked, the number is 2.2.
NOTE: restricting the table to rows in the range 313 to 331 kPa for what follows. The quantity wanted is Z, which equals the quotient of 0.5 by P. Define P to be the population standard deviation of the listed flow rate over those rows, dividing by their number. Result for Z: 10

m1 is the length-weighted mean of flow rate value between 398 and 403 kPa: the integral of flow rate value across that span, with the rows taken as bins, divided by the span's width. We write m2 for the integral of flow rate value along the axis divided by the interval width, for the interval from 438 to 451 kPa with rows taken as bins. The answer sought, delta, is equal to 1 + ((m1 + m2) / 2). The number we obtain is 2.06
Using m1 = 1.11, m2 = 1.02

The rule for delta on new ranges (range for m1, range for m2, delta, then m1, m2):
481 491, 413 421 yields 2.05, 1.01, 1.10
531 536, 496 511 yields 1.99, 1.03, 0.95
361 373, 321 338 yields 2.24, 1.21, 1.27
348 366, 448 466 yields 2.11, 1.17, 1.05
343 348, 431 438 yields 2.18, 1.24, 1.11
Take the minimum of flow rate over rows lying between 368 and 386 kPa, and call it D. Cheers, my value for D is 1.247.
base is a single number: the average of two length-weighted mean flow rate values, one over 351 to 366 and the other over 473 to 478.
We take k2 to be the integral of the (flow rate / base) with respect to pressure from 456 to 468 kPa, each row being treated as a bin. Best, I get 12 kPa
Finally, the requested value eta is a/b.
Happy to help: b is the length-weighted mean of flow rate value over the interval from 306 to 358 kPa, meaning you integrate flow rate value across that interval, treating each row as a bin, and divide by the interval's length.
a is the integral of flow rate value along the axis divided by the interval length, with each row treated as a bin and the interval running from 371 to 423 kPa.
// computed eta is 0.93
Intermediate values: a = 1.17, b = 1.26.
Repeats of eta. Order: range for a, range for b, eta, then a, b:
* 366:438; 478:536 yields 1.20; 1.16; 0.97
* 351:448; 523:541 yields 1.17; 1.15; 0.98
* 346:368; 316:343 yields 0.91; 1.17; 1.28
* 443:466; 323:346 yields 0.82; 1.04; 1.27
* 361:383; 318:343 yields 0.98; 1.25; 1.27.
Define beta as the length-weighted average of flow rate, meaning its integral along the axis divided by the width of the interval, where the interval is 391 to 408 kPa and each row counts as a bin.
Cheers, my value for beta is 1.10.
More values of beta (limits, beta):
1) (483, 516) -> 0.97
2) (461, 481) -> 1.05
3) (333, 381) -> 1.23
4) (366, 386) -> 1.27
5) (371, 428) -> 1.16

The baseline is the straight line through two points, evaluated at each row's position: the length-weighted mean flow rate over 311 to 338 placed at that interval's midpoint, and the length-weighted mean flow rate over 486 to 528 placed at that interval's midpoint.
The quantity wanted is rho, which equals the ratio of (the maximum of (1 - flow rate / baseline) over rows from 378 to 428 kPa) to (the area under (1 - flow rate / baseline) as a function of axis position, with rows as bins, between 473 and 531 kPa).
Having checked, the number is 0.64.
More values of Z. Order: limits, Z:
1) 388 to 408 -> 8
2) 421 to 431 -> 48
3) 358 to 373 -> 10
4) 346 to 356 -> 16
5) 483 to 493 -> 9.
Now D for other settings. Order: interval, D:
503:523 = 0.8663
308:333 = 1.244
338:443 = 0.9919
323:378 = 1.116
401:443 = 0.9919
